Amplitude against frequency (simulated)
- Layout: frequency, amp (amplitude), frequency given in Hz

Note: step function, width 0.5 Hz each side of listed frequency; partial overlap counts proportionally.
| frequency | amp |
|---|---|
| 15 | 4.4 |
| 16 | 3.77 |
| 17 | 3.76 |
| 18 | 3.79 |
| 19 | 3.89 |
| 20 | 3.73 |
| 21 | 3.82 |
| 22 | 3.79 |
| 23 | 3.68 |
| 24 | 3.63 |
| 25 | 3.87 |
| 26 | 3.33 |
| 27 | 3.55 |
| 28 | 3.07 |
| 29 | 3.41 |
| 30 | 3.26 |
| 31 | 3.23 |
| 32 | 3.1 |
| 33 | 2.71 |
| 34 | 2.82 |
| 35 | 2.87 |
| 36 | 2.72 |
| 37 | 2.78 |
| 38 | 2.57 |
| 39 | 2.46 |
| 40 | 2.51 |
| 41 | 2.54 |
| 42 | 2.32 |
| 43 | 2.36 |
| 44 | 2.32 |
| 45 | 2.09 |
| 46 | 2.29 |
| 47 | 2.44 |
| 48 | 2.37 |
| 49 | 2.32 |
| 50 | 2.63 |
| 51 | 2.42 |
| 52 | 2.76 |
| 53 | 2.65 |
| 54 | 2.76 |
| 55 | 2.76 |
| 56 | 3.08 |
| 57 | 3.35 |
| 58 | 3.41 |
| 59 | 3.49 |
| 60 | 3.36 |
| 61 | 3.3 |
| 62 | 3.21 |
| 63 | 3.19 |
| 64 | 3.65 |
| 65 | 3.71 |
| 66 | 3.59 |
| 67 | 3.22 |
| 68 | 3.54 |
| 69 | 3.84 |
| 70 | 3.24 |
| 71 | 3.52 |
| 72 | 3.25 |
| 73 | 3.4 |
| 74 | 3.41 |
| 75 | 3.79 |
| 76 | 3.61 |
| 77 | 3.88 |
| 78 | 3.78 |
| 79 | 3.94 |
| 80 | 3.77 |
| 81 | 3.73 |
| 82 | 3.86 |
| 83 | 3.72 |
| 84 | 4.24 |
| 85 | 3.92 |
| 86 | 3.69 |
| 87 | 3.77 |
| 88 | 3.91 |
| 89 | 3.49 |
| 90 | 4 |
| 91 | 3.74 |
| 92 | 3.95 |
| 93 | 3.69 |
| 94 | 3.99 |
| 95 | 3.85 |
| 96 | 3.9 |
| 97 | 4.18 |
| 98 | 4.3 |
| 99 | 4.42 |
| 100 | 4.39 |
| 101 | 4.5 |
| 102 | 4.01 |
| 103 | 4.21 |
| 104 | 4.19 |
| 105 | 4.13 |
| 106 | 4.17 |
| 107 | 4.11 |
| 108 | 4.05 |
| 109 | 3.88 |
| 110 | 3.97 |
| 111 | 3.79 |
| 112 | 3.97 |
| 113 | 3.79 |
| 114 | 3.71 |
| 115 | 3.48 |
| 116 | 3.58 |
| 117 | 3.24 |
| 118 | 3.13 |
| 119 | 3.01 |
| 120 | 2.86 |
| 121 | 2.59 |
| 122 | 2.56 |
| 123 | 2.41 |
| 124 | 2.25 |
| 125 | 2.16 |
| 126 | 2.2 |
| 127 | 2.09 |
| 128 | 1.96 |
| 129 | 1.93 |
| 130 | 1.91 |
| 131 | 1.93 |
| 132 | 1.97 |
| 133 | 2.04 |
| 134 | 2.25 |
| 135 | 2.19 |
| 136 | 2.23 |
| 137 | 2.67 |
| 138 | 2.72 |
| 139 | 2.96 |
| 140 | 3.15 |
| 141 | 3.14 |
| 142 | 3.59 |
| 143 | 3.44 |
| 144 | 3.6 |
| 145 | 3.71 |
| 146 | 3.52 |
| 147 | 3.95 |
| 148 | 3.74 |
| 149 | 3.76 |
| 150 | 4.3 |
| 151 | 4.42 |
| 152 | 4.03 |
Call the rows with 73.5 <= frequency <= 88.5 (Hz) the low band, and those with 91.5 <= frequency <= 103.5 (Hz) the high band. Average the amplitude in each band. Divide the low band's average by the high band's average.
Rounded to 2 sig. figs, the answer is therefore 0.92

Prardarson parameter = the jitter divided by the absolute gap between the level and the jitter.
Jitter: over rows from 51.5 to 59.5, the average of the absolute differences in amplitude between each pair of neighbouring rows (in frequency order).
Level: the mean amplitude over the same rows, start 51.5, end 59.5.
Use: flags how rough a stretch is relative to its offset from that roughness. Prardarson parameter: 0.047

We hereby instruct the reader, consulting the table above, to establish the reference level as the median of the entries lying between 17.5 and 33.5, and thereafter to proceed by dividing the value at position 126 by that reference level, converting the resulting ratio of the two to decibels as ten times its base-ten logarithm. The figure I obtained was -2.13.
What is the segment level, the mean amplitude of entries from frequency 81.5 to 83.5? 3.8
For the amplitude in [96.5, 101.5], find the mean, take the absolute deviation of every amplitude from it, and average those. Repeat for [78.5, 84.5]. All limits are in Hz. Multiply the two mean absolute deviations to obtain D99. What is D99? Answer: 0.013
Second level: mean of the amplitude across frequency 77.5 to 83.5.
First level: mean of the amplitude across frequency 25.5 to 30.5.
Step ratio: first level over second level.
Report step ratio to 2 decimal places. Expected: 0.87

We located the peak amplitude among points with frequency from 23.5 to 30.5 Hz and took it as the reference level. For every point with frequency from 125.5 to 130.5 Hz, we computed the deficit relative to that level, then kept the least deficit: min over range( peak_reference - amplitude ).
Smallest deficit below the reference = 1.7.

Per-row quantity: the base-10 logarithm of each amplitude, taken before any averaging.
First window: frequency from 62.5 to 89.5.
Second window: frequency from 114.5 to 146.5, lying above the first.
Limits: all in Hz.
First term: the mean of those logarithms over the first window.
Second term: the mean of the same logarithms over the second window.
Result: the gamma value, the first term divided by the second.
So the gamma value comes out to 1.33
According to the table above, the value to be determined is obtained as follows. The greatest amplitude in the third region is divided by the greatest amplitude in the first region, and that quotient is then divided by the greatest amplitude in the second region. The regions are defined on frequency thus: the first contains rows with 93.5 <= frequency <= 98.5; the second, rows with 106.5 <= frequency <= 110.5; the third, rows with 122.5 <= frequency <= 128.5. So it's 0.14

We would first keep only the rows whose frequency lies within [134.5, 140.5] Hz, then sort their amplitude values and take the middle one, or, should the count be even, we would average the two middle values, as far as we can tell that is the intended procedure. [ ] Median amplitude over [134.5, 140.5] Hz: 2.7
